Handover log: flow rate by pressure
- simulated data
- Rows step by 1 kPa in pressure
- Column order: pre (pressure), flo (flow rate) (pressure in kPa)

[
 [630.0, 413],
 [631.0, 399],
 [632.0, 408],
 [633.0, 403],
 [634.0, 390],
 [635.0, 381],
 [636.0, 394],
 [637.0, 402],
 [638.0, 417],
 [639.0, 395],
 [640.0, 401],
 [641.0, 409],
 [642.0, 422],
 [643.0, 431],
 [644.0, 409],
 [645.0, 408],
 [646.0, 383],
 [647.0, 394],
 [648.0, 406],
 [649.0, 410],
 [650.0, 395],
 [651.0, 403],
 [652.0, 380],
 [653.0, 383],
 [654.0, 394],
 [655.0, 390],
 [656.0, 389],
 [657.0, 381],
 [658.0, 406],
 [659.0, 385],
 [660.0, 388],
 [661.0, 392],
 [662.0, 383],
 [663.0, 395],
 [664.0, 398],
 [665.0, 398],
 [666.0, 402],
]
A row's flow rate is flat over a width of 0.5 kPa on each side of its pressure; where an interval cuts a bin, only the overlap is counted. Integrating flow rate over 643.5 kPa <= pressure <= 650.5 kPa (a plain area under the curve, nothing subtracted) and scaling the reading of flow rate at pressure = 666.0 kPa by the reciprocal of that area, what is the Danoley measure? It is 0.14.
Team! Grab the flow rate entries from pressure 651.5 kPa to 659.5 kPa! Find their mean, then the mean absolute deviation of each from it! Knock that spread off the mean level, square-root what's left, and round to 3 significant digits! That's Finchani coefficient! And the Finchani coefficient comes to 19.6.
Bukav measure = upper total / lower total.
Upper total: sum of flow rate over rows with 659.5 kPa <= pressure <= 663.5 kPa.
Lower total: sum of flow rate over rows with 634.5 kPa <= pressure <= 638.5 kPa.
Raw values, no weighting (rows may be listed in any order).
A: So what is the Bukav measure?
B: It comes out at 0.98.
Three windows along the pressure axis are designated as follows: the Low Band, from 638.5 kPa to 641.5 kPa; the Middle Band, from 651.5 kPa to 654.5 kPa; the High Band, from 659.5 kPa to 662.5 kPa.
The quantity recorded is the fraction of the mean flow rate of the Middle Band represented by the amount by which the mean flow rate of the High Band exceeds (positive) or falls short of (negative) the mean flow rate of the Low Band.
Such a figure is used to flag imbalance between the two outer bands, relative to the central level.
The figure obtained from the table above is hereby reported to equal -0.04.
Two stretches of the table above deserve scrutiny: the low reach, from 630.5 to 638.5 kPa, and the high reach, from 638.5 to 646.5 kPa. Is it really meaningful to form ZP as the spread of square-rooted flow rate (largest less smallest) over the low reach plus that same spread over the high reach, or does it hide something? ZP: 2.09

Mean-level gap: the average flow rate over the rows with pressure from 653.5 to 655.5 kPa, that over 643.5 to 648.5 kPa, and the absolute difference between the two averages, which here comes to 8.0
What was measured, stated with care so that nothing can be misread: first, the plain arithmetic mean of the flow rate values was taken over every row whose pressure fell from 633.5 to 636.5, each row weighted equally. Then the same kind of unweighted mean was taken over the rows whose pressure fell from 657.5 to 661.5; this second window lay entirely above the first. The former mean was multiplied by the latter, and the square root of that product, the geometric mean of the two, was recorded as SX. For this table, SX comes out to 390.5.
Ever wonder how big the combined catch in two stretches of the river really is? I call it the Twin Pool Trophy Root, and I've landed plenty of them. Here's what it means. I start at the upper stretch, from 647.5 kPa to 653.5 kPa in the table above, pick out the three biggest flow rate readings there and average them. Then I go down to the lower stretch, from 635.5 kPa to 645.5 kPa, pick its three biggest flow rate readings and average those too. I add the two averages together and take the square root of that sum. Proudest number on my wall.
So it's 28.8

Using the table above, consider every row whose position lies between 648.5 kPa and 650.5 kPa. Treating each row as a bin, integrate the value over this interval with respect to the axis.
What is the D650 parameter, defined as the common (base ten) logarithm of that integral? 2.91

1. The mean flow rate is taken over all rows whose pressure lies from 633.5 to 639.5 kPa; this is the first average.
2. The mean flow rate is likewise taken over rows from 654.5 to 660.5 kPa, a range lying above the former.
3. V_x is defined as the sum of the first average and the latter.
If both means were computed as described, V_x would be 786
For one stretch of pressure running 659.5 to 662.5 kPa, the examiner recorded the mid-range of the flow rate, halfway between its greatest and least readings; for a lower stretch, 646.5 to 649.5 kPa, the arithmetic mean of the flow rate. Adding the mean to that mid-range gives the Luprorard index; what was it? 791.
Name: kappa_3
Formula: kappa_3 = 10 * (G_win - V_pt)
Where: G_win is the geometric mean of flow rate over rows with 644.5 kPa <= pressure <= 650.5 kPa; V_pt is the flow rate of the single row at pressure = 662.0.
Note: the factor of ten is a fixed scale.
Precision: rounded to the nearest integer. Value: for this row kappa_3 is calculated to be 162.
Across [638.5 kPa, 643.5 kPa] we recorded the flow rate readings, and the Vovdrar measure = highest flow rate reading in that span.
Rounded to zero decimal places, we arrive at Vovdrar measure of 431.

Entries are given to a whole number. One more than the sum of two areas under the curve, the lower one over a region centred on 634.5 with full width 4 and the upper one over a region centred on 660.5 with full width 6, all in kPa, 3918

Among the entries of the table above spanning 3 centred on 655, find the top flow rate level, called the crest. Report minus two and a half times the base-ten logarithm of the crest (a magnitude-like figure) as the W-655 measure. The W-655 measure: -6.49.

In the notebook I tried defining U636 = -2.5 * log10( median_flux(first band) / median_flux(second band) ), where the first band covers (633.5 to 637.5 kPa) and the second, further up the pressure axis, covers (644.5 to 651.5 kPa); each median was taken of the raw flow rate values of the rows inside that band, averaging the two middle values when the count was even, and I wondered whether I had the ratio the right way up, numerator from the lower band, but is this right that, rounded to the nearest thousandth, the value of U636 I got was 0.030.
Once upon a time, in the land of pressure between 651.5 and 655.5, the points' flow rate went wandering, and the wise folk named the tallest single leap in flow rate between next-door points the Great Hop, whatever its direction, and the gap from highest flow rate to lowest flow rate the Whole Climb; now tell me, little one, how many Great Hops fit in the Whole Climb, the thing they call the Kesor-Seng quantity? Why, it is 1.27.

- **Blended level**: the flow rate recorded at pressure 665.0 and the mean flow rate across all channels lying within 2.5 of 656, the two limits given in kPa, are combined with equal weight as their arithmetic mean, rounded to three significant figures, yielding 395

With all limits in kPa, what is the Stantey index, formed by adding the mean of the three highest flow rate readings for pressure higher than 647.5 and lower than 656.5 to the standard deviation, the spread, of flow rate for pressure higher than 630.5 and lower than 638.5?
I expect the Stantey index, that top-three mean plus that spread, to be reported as 417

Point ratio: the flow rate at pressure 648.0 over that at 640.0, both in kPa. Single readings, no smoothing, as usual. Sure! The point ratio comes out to 1.01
